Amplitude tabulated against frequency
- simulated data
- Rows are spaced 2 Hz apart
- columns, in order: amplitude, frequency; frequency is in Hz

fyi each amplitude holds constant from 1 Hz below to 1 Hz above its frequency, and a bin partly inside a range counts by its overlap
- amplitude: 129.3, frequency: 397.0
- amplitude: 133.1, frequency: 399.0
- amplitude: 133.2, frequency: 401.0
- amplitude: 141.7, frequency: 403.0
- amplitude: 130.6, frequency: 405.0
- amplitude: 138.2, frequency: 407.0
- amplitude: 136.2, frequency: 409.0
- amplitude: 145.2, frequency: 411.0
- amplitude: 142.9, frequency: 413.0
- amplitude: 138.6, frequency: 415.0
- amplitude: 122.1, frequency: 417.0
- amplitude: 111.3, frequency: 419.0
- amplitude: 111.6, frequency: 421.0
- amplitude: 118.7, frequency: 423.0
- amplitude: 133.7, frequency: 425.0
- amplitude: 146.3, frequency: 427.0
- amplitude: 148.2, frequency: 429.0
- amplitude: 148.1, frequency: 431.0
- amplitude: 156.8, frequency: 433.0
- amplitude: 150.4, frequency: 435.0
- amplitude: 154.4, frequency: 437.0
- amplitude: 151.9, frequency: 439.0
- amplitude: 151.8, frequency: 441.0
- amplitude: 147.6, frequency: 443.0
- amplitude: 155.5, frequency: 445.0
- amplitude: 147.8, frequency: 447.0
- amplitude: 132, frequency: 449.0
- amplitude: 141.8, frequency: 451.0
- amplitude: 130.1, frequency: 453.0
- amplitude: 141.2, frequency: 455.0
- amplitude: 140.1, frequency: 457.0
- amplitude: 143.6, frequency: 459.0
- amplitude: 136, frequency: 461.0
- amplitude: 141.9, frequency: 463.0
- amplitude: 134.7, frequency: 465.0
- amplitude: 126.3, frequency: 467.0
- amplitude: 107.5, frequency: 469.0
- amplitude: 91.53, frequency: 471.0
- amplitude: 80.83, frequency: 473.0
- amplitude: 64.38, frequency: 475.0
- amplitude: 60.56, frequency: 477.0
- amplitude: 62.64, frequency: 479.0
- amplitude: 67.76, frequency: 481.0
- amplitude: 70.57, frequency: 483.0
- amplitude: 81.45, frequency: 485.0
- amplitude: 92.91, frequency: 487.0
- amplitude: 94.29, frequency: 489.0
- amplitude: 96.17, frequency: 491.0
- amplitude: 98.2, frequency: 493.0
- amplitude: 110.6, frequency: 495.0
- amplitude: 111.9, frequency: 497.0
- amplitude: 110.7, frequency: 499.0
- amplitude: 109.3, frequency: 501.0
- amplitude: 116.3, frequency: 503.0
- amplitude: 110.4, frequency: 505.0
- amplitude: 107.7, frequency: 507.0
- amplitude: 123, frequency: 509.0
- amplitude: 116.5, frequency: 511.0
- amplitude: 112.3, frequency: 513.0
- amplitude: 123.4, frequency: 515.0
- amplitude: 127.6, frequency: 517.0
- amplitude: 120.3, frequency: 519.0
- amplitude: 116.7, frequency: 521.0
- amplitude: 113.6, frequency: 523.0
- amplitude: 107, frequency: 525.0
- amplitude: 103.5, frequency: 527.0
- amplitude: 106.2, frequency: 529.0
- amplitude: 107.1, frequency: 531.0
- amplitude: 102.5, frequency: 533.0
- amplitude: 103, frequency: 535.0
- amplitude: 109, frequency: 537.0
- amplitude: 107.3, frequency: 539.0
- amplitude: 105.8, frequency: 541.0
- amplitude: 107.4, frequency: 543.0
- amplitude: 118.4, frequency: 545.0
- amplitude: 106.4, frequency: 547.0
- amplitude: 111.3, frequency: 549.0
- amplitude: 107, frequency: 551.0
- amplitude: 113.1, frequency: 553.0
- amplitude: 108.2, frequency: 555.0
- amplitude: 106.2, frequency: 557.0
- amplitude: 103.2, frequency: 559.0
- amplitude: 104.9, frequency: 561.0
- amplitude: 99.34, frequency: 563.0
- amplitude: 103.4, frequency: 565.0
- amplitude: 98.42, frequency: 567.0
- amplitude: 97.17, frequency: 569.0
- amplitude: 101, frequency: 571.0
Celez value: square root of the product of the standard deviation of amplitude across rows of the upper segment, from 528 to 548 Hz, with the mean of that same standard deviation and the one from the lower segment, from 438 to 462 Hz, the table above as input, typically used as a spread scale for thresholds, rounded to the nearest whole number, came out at 5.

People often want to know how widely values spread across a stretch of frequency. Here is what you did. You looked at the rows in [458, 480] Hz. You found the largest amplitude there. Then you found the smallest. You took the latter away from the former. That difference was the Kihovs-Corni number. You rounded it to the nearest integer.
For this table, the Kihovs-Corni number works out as 83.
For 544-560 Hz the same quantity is 15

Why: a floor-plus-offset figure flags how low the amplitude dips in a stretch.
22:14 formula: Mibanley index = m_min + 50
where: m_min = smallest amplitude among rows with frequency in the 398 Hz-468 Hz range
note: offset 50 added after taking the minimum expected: 161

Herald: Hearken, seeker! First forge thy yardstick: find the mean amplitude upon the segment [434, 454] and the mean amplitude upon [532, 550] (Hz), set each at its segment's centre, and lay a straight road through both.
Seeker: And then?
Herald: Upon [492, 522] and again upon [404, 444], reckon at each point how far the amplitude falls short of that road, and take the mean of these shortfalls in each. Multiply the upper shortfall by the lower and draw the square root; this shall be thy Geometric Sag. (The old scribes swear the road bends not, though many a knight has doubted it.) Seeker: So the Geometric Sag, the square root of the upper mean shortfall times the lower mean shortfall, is 10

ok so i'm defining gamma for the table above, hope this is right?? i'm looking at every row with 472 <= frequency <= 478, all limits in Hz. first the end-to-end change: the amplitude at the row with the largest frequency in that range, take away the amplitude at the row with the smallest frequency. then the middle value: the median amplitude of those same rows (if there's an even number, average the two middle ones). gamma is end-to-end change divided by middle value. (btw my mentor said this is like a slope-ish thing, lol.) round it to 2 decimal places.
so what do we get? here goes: -0.31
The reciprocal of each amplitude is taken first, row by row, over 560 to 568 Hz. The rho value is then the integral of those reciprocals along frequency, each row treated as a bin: 0.079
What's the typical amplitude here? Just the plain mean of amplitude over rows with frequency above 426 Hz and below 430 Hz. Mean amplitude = 147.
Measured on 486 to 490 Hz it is 94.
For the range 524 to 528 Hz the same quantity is 105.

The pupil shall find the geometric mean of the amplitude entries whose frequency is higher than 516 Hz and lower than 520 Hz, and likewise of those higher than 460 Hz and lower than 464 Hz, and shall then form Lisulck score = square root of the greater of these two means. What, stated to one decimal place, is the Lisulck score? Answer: 11.8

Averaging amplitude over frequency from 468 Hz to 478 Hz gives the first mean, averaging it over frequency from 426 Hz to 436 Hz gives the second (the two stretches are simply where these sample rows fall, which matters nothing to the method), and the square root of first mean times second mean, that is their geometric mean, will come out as 110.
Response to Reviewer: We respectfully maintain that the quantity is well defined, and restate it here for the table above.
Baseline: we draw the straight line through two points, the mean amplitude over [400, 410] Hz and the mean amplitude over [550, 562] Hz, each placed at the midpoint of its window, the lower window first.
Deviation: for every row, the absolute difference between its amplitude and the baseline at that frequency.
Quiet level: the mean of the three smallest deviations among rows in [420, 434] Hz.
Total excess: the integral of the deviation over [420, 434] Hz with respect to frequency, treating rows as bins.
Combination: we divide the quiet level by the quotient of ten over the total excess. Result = 222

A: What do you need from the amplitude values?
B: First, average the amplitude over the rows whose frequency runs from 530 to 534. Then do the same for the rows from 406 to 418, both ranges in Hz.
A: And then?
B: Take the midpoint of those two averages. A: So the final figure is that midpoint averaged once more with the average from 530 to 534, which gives 113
